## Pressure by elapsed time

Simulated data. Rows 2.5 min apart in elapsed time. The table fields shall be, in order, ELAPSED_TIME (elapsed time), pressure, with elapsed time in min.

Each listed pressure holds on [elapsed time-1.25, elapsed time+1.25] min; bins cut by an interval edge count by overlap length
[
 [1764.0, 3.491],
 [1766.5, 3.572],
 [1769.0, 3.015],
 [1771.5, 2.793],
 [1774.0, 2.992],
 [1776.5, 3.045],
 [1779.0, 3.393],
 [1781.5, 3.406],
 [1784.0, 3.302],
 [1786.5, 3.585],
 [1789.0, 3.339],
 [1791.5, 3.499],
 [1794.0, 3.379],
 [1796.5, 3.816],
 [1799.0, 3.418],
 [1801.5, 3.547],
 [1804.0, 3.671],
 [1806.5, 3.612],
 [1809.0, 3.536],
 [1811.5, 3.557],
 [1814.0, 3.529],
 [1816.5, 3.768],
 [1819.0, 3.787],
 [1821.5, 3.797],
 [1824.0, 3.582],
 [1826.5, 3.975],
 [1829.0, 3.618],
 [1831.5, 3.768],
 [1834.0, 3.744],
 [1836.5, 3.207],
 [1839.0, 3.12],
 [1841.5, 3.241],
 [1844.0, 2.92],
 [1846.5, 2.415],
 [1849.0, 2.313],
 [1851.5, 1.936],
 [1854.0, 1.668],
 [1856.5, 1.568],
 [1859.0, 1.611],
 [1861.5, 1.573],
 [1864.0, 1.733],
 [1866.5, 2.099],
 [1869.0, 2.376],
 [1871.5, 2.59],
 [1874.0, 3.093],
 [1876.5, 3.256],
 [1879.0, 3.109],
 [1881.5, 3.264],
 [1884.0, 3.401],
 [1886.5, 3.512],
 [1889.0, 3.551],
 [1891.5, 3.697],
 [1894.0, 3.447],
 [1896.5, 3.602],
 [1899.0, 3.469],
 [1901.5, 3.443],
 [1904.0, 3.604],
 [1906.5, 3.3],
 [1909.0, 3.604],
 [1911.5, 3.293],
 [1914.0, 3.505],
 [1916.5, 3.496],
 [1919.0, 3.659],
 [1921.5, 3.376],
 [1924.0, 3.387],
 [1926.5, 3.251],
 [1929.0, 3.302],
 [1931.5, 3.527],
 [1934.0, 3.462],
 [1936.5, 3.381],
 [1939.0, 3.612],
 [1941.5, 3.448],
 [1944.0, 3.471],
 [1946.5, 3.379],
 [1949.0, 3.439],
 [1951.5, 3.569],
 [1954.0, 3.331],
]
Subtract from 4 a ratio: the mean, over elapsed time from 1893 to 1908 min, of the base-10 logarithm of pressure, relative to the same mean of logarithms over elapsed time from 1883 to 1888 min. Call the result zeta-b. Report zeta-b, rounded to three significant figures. 3.00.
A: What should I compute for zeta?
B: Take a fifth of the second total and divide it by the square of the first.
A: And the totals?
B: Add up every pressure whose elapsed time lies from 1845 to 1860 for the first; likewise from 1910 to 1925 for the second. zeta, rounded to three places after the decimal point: 0.031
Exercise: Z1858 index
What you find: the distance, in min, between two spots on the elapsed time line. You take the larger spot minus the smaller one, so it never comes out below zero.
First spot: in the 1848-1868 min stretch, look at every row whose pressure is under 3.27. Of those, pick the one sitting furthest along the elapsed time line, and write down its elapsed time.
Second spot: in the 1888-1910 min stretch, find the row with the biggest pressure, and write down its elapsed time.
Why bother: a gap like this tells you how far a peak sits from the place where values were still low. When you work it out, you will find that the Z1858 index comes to 25.0 min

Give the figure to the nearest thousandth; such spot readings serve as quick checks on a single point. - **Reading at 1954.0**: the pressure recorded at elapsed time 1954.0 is 3.331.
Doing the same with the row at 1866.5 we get 2.099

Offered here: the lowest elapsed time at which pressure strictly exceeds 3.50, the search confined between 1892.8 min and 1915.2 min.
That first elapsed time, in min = 1896.5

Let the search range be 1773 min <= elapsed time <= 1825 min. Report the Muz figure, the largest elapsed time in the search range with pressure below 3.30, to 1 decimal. 1776.5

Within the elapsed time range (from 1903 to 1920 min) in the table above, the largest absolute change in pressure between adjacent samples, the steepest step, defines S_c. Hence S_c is 0.31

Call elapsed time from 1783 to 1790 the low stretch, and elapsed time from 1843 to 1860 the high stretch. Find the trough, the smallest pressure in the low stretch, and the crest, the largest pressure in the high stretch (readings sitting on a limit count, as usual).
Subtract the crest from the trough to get 0.4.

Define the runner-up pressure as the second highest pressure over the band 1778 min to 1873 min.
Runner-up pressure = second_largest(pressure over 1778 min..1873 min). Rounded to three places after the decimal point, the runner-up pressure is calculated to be 3.816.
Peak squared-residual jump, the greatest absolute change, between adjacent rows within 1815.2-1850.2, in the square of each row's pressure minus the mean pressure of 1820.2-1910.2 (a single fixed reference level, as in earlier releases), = 0.61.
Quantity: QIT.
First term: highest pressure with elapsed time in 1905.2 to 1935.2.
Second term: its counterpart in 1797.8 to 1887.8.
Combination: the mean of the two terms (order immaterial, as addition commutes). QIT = 3.82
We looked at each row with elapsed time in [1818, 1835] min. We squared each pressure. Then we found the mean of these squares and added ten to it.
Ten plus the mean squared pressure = 24.1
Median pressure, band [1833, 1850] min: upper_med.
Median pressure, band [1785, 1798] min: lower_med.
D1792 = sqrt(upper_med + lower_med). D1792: 2.57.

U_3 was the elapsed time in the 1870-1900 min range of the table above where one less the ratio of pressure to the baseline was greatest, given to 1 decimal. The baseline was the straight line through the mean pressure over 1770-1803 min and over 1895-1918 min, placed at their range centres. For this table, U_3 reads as 1871.5 min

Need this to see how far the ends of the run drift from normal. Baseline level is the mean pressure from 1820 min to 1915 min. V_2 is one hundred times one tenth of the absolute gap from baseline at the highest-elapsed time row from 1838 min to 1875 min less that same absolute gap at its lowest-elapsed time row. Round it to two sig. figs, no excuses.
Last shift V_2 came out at -0.27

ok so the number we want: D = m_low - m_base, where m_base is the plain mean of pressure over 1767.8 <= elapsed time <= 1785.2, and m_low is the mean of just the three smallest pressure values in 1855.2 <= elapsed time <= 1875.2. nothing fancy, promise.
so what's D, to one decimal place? -1.6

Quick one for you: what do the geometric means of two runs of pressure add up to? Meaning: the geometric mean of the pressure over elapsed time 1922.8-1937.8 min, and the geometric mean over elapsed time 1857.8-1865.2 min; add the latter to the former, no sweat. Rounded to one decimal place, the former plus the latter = 5.0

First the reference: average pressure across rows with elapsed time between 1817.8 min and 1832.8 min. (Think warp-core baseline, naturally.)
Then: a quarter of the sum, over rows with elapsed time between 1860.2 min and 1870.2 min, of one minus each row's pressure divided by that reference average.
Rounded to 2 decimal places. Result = 0.48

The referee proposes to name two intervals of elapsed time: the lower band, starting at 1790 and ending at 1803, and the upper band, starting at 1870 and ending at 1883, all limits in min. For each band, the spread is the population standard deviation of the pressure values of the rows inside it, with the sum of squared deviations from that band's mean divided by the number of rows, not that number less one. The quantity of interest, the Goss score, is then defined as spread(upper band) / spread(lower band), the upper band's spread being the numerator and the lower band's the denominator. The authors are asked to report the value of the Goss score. 1.6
